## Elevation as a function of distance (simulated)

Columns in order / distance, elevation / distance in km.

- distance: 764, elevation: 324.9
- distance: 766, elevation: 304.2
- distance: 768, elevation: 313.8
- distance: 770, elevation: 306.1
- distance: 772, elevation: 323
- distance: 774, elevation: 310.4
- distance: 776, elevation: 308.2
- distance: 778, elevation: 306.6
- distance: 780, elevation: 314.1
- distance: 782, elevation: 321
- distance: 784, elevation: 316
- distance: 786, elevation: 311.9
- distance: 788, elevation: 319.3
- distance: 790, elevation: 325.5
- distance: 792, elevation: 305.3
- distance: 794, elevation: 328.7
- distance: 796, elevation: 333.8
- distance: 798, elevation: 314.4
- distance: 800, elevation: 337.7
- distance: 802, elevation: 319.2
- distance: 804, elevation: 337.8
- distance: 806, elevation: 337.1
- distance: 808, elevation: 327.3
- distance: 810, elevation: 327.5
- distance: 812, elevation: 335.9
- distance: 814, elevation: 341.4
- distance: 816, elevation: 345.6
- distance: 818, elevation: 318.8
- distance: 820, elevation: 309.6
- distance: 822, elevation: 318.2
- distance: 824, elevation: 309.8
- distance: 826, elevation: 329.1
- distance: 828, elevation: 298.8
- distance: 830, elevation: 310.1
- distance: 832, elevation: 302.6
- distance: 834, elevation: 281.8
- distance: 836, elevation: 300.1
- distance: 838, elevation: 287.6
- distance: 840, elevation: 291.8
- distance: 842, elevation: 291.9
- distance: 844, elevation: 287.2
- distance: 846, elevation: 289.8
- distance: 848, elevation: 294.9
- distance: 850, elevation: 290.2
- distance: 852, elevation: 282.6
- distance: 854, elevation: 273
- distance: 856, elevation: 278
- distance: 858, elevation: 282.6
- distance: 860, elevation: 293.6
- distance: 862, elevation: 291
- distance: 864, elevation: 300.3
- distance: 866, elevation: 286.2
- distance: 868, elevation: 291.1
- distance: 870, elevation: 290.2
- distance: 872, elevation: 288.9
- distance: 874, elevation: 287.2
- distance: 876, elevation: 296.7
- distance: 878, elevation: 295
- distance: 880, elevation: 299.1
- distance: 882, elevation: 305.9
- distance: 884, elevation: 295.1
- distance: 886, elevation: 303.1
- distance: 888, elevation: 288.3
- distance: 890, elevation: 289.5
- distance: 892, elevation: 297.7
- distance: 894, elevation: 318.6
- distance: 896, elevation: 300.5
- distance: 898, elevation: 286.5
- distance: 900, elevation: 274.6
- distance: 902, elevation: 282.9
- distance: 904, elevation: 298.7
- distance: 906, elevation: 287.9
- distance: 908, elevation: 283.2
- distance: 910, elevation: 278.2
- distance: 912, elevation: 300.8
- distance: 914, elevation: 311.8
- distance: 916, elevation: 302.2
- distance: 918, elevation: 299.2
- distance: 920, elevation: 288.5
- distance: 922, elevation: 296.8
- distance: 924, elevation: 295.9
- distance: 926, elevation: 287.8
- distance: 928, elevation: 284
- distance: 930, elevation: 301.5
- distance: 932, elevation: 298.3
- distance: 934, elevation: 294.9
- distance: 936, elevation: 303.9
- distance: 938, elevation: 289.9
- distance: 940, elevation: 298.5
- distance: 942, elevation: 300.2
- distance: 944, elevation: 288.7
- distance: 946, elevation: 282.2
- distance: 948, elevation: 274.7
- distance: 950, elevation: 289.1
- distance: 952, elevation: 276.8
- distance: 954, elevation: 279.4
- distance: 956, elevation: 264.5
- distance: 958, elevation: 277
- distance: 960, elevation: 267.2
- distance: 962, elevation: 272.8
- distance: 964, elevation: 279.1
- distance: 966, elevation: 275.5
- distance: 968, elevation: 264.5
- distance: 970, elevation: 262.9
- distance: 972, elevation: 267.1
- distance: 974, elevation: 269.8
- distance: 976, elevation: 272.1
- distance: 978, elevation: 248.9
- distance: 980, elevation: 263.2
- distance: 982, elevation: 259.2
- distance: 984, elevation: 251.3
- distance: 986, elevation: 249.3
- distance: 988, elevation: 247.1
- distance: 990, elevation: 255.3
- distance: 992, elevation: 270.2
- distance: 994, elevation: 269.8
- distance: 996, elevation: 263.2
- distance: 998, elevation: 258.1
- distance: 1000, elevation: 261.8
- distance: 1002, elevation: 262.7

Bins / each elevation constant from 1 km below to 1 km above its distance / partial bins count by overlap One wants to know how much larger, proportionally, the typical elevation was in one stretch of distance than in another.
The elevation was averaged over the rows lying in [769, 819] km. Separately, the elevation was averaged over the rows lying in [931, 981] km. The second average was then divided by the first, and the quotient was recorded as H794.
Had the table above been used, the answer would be 0.862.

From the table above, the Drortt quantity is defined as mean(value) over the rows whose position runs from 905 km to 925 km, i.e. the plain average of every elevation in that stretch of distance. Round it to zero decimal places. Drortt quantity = 294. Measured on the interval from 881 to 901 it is 296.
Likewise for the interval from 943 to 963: 277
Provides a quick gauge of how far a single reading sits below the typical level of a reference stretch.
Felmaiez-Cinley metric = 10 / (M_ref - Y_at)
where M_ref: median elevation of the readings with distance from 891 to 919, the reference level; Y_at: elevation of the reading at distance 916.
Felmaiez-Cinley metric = -2.5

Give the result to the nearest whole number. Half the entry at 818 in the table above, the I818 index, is 159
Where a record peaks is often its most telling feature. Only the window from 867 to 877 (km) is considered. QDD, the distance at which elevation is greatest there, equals 876 km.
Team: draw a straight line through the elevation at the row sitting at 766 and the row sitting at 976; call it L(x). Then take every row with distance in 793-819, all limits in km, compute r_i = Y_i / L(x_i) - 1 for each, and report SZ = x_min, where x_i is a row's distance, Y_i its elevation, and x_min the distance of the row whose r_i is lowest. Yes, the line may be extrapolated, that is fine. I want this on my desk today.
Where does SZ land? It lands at 798 km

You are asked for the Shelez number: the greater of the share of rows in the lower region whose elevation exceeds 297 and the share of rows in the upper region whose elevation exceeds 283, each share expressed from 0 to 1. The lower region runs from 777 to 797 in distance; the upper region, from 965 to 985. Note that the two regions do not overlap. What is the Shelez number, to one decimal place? 1.0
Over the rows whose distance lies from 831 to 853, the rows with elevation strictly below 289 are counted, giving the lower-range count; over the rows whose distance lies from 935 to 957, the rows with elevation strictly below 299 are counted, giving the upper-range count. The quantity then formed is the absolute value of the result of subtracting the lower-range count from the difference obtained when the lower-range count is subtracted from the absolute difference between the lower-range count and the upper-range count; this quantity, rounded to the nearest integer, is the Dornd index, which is 3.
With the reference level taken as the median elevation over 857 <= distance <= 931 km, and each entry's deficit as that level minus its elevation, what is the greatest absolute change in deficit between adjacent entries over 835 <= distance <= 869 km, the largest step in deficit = 14.1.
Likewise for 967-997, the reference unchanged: 23.2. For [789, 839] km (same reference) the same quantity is 30.3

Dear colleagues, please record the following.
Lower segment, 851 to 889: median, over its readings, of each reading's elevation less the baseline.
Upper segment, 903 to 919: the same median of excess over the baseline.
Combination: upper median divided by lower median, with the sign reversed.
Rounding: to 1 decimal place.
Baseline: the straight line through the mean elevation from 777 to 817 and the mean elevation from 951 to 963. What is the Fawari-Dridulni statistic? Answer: 1.0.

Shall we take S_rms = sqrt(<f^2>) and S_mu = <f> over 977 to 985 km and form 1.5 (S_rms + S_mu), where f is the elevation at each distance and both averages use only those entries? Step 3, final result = 767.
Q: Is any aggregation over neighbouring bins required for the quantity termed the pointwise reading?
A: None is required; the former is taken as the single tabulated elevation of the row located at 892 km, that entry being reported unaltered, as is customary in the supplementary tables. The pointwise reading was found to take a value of 297.7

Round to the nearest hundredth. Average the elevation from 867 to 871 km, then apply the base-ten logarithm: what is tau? 2.46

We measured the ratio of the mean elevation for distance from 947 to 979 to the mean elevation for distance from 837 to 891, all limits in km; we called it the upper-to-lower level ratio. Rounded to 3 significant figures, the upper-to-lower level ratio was 0.933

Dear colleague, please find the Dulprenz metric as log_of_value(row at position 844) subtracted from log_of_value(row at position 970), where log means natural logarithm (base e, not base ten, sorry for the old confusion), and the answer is -0.09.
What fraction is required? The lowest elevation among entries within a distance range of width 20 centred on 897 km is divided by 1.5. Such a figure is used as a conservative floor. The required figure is 183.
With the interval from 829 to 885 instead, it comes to 182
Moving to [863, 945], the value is 183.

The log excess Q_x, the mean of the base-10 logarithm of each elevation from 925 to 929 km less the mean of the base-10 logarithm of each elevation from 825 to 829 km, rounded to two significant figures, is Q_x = -0.040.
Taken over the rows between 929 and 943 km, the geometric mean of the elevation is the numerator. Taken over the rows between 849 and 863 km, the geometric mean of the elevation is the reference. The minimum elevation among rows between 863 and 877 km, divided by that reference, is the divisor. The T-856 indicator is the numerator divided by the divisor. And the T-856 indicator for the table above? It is 296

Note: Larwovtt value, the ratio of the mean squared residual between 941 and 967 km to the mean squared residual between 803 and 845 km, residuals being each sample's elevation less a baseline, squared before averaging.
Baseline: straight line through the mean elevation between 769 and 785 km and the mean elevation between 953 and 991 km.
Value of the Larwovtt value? 0.4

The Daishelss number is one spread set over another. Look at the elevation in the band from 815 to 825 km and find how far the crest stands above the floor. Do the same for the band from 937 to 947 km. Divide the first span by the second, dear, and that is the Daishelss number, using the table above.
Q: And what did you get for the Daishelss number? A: 2.0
